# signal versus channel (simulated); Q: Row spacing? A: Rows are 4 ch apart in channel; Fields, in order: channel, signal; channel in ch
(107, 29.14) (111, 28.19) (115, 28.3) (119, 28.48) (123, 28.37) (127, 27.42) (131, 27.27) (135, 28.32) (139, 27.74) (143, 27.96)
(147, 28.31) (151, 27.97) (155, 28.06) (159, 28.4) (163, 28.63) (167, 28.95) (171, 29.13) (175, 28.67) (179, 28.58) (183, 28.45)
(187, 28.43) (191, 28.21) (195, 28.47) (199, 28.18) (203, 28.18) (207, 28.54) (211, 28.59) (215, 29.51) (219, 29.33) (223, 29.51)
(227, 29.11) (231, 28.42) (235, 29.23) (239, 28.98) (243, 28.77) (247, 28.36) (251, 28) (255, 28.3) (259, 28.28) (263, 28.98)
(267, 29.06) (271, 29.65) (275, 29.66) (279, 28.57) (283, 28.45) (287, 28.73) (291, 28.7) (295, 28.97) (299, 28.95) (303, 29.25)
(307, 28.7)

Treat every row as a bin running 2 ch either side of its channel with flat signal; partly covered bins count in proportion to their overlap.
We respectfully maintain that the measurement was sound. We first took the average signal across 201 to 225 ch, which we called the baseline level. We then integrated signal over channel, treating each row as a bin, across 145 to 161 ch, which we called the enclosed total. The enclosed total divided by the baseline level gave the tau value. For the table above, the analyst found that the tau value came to 16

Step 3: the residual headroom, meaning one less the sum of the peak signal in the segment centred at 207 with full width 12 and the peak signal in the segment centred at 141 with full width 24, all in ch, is -55.9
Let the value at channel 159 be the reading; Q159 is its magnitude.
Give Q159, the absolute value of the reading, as 28.4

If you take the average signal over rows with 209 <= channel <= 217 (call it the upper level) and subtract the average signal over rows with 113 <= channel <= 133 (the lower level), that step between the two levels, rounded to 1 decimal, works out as 1.1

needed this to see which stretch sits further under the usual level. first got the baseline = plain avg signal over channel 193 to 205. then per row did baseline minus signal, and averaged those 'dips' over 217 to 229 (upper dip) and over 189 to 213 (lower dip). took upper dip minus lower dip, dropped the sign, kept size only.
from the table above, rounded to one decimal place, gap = 1.0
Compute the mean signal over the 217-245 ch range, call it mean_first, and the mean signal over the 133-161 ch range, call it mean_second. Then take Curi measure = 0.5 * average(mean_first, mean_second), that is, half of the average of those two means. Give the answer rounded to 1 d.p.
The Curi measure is 14.3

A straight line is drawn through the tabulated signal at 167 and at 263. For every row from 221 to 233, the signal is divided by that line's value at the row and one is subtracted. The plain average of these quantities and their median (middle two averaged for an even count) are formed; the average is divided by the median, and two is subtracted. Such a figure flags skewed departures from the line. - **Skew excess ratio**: -1.68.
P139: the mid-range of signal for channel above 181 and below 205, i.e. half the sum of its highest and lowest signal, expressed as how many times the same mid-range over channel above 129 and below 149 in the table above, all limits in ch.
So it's 1.02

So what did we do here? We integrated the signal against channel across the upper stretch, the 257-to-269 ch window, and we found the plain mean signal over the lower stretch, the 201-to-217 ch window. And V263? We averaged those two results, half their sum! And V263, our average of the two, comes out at 187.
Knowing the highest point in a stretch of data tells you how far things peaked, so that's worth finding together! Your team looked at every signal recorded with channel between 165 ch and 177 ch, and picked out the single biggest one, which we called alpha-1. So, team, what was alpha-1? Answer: 29.13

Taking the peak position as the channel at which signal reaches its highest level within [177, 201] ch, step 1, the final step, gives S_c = 179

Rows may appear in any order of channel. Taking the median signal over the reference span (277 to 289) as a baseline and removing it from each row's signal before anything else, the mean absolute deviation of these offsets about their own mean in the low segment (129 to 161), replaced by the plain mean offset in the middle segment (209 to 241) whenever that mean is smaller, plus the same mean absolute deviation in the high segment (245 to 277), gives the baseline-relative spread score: 0.82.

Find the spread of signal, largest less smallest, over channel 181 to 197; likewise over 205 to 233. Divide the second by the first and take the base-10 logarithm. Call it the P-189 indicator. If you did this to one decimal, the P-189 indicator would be 0.6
